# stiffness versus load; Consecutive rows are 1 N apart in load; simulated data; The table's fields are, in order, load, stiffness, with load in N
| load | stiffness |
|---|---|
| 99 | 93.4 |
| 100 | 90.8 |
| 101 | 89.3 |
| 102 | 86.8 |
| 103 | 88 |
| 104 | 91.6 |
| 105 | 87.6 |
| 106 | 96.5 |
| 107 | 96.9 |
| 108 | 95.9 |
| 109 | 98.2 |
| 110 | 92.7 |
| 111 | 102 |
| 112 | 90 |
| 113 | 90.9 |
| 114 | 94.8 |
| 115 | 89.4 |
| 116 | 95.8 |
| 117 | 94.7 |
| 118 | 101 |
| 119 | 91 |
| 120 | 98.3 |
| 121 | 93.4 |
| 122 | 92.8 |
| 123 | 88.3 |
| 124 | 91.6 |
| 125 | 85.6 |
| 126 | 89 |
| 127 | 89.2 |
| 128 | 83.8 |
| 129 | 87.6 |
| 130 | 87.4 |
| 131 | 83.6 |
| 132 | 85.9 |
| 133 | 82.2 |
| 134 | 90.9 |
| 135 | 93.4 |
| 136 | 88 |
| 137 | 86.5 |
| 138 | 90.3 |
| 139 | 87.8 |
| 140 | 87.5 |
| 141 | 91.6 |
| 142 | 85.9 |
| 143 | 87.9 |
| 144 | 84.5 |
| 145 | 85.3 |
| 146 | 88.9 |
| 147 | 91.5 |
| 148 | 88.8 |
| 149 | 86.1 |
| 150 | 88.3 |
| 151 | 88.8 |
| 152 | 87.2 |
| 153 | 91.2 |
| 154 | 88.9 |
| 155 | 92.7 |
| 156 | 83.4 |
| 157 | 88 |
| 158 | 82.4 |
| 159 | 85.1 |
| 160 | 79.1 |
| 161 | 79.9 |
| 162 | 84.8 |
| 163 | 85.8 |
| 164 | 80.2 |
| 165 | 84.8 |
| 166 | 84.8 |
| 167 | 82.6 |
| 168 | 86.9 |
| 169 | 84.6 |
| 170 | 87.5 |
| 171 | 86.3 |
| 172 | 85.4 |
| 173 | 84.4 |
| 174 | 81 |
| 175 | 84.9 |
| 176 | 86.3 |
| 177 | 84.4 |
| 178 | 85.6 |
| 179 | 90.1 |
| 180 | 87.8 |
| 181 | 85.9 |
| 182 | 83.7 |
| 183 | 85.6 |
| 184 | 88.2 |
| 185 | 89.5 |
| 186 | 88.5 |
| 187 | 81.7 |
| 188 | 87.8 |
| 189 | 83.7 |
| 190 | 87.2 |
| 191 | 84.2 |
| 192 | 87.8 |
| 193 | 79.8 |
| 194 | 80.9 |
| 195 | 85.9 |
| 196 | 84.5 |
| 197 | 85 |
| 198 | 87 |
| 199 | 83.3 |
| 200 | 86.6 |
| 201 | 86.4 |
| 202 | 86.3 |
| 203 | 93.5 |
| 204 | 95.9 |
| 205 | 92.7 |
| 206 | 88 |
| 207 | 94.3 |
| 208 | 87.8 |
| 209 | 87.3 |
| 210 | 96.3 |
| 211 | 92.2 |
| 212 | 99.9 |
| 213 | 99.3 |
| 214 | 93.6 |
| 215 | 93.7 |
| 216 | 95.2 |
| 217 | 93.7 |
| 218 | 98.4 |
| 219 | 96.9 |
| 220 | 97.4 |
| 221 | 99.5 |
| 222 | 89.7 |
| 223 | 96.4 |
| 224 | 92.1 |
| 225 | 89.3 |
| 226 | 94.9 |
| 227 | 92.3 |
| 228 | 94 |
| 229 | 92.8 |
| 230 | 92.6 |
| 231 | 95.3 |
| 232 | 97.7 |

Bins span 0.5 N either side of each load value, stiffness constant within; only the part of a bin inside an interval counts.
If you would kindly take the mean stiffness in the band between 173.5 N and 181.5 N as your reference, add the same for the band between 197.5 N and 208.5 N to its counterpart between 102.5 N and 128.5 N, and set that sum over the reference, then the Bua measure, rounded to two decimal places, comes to 2.12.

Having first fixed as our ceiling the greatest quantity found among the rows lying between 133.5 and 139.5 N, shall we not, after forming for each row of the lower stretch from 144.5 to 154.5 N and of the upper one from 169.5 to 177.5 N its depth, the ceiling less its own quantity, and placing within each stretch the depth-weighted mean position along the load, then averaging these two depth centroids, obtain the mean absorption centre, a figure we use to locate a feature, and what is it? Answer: 161.5 N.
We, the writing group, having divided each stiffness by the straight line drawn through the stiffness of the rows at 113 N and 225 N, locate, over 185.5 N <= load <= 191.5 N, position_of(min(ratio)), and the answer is 187 N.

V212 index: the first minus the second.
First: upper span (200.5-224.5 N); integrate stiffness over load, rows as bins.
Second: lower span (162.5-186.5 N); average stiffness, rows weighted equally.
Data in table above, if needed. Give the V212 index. 2161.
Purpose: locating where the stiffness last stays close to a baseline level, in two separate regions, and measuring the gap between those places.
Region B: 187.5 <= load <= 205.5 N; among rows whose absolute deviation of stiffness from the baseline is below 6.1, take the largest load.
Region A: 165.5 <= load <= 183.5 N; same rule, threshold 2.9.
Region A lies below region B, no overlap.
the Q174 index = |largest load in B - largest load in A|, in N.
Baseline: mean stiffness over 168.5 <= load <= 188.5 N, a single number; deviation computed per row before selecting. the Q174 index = 19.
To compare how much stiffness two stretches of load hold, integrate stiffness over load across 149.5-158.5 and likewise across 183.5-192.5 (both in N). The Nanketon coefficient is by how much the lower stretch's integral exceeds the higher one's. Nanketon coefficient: 12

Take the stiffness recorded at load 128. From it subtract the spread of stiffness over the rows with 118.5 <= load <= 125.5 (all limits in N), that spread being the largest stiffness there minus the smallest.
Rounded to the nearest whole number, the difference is 71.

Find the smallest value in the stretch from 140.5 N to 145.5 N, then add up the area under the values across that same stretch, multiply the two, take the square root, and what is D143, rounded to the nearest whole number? 192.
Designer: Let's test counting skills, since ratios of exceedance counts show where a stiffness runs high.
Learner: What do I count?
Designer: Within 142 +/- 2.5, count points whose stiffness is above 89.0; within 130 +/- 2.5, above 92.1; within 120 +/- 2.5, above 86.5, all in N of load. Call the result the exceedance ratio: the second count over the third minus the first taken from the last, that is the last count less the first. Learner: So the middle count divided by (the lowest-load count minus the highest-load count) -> 0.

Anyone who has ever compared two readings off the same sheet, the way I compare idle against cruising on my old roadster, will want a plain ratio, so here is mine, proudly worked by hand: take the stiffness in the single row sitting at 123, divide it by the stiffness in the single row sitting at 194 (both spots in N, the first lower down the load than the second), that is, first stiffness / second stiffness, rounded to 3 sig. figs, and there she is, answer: 1.09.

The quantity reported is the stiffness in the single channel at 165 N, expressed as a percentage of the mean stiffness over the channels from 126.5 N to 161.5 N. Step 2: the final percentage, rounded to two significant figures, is 97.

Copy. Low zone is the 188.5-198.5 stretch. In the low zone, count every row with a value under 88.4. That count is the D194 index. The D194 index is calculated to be 10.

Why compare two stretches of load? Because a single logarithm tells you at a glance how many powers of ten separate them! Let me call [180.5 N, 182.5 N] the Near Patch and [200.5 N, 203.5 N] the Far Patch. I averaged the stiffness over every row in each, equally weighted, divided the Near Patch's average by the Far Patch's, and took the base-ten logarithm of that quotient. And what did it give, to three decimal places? -0.020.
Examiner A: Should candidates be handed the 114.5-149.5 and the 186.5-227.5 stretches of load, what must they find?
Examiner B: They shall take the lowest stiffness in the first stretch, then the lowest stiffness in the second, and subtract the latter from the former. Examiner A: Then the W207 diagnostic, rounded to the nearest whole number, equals 2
